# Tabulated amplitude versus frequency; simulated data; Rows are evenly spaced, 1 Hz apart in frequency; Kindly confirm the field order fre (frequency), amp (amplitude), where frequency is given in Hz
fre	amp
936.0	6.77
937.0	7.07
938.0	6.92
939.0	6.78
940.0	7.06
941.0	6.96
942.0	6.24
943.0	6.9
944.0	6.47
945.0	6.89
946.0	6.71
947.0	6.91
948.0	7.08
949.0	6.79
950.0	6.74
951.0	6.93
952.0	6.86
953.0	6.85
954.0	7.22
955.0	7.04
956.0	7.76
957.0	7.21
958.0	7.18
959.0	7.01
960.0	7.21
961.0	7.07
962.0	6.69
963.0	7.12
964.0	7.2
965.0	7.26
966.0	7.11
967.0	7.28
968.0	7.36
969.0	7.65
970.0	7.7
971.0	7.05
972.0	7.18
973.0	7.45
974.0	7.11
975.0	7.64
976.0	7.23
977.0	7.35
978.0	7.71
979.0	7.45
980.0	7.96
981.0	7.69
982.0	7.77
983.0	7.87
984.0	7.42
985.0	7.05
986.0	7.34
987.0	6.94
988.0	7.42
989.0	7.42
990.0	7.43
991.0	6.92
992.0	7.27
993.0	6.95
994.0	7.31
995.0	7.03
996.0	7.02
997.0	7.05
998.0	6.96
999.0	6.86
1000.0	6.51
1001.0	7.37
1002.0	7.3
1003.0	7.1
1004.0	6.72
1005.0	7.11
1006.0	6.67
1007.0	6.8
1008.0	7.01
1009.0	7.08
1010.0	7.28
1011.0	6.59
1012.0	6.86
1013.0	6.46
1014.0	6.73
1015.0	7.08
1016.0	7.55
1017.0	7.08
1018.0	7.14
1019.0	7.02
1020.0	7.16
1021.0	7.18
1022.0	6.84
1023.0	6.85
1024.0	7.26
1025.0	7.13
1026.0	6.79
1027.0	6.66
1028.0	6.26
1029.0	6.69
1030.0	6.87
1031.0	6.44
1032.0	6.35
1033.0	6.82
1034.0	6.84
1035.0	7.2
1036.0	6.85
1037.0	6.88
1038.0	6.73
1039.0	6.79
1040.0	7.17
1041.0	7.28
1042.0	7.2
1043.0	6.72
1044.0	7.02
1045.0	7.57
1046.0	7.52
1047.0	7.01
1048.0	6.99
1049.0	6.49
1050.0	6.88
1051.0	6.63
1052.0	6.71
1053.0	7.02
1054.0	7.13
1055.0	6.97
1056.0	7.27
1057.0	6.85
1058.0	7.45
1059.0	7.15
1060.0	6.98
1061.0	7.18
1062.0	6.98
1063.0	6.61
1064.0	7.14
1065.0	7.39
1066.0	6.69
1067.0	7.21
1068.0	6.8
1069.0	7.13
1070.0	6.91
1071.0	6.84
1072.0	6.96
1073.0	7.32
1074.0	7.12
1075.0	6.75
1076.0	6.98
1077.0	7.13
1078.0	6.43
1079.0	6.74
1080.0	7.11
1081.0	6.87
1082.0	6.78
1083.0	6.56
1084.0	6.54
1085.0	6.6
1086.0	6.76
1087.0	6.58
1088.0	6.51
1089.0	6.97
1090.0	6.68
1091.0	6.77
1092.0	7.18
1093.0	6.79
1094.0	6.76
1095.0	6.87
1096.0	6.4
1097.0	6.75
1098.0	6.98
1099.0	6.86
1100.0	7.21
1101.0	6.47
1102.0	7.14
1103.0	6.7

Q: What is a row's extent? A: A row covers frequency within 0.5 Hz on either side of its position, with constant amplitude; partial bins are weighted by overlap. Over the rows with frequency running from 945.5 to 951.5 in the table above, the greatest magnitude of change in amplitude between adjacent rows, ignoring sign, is 0.29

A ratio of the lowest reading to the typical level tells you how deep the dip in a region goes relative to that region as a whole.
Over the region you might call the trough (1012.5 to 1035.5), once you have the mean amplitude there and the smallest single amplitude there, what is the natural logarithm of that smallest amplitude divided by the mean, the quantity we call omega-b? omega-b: -0.095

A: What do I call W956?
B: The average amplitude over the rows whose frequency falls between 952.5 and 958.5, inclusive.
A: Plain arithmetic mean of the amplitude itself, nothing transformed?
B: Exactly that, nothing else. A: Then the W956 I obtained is 7.21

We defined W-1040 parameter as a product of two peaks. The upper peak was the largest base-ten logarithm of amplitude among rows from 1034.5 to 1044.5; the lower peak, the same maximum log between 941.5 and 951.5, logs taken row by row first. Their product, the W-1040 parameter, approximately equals 0.733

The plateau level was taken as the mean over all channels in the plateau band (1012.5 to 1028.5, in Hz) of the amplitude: 6.95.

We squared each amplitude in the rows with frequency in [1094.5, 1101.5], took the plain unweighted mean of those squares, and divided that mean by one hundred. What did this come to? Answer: 0.462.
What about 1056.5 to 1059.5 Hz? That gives 0.512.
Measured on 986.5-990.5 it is 0.534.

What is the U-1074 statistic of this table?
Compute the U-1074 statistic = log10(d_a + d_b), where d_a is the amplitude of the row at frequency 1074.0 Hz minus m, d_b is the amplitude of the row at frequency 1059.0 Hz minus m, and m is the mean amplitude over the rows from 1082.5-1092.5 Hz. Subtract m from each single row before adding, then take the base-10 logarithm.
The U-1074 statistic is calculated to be -0.1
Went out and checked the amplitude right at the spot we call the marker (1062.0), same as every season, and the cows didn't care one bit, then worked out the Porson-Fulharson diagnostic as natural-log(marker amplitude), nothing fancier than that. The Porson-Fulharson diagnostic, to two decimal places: 1.94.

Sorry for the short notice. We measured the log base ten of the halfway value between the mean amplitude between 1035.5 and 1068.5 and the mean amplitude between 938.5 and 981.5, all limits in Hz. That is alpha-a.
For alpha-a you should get 0.850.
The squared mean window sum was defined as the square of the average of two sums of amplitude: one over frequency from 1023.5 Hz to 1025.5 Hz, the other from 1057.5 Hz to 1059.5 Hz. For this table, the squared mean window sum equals 210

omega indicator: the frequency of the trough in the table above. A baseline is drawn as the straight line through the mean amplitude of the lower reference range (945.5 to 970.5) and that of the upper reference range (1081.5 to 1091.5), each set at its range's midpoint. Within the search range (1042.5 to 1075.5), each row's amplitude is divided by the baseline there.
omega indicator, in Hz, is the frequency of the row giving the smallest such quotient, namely 1049.0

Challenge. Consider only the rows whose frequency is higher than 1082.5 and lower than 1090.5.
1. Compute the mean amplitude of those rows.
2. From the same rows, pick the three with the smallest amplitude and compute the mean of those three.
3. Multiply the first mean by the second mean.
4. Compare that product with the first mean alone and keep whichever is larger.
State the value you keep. 43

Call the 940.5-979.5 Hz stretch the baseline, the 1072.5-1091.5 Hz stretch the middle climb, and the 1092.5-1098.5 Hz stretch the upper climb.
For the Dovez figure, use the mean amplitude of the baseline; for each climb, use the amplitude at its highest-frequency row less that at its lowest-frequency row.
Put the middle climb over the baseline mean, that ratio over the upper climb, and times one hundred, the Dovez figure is -41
